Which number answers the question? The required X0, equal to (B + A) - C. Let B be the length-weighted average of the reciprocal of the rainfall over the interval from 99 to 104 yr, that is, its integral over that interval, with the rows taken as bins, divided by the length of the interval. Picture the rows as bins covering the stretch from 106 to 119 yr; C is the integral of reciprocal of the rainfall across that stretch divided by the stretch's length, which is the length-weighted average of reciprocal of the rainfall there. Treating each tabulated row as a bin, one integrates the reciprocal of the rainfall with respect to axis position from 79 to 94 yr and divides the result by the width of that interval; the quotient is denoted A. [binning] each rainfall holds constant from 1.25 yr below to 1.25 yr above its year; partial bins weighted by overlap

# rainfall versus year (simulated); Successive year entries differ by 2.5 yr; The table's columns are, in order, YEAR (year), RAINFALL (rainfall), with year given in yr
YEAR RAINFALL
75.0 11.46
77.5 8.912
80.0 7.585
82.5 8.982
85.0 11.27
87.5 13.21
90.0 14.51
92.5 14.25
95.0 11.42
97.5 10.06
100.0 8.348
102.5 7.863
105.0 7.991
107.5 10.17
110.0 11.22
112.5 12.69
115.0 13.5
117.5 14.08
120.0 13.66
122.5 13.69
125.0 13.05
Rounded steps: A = 0.090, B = 0.12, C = 0.083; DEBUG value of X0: 0.13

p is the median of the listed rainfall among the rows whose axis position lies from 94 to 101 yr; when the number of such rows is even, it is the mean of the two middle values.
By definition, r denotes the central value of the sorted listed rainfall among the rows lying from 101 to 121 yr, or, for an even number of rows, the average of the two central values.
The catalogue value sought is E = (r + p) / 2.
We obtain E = 11.0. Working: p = 10.1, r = 12.0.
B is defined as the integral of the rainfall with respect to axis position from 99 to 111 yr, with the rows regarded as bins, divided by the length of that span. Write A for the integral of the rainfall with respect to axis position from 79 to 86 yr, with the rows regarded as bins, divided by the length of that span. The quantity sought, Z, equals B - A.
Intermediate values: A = 9.3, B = 9.1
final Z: 0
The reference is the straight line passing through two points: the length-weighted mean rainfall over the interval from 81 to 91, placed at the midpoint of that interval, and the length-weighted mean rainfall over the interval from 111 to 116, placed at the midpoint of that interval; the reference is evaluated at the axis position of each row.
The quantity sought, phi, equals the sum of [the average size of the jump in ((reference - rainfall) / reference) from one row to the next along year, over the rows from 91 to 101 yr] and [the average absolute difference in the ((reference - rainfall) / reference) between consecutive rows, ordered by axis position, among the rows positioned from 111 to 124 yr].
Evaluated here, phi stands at 0.203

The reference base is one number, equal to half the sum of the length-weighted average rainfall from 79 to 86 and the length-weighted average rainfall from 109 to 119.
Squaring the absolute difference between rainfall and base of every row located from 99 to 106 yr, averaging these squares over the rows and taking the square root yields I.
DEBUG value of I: 3.04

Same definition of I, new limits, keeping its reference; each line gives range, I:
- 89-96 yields 2.69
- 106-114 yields 1.07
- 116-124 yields 2.72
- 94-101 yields 1.71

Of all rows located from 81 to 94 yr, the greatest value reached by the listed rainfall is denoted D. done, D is 14.51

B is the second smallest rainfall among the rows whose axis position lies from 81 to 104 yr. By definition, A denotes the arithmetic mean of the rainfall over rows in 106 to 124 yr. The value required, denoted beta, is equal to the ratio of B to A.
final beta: 0.66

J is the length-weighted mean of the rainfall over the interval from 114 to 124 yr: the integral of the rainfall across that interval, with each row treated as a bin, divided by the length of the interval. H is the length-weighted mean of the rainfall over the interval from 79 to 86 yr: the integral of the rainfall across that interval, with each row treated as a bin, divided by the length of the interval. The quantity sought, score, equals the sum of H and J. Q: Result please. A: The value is 23.0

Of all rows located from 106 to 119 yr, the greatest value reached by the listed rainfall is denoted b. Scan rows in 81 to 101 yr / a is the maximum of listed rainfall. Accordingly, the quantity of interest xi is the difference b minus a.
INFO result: -0.4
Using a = 14.51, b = 14.08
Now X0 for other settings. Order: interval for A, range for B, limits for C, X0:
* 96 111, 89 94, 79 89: 0.08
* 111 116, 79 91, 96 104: 0.06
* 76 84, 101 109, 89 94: 0.16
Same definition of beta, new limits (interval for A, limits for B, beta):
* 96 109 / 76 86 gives 1.00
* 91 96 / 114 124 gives 1.06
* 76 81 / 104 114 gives 1.23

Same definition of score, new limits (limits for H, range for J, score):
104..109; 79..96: 20.9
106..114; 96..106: 20.0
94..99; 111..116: 23.6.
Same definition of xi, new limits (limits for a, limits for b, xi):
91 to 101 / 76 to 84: -5.3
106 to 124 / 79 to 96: 0.4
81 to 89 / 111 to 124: 0.9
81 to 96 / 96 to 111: -3.3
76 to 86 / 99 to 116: 2.2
